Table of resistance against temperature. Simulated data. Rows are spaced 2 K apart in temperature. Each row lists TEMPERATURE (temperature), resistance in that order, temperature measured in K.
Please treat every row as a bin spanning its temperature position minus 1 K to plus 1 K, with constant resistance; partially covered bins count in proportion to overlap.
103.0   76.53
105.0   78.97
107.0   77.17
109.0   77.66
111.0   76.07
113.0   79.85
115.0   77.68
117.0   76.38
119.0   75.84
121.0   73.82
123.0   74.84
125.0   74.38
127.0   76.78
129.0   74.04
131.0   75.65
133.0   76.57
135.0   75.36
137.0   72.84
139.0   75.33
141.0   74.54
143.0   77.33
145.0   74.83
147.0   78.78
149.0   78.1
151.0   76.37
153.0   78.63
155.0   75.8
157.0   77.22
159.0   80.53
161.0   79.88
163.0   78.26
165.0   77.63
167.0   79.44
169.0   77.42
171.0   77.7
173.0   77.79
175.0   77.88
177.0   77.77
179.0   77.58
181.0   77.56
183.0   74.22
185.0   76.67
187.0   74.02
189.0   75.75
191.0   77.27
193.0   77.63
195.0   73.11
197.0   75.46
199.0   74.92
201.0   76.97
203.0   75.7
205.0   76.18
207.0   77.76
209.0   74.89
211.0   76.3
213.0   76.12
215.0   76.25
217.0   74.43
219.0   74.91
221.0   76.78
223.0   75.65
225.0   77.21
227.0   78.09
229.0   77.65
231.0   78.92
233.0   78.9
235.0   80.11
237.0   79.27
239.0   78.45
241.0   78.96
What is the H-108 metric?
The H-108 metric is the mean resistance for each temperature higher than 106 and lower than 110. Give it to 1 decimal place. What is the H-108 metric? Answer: 77.4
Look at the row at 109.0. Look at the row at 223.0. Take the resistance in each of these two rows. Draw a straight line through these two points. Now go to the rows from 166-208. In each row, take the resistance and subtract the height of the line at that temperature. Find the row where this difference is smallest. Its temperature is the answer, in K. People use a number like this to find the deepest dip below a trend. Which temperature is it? 195.0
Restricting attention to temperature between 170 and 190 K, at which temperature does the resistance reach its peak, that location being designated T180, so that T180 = 175.0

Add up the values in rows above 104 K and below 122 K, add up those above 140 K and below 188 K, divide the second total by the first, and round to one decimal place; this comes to 2.7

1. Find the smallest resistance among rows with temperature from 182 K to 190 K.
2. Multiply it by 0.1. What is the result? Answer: 7.40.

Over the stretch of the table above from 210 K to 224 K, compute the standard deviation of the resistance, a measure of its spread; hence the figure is 0.8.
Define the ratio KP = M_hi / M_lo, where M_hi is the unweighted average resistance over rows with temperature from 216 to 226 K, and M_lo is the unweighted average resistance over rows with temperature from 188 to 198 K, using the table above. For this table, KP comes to 0.999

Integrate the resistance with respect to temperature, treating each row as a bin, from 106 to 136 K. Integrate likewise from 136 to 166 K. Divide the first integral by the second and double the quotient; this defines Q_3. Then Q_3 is 1.98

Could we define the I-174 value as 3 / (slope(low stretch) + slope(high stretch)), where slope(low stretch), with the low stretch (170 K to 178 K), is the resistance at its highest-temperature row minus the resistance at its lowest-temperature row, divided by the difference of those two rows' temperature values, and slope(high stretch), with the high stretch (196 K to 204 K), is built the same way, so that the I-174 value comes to 58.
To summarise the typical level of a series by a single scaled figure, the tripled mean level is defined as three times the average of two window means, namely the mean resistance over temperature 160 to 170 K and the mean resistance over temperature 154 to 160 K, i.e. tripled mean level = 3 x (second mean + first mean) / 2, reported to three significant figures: 235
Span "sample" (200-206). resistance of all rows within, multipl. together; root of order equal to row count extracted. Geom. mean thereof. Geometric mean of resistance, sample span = 76.3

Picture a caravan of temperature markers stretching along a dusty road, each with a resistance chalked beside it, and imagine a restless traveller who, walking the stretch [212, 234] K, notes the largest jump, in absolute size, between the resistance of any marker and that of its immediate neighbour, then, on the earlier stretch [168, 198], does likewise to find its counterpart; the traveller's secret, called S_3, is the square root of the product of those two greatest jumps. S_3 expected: 2.9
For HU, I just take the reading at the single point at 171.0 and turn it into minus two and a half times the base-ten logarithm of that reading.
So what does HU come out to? -4.73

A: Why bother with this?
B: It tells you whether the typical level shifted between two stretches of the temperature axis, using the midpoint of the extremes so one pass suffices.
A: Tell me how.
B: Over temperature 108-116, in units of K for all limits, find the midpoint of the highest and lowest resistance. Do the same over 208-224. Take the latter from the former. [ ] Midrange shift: 2.4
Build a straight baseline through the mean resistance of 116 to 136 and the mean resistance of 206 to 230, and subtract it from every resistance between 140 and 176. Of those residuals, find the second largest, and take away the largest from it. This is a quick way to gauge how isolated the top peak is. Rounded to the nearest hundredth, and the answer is -0.67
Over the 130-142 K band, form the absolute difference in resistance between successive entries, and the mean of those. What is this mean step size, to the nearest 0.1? 1.6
